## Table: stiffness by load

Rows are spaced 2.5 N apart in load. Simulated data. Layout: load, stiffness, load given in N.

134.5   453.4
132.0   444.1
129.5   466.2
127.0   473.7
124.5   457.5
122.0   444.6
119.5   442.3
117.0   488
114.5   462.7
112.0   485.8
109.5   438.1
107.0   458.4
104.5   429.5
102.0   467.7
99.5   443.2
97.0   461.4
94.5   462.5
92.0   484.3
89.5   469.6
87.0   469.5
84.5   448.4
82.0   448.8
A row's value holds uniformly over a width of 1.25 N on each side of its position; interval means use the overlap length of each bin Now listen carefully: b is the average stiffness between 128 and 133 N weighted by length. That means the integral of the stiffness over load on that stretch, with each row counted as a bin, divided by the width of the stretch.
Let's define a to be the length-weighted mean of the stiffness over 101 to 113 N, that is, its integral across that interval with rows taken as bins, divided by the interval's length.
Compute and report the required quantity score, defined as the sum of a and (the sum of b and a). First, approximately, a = 455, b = 457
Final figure 1367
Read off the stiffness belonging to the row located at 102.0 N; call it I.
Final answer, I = 467.7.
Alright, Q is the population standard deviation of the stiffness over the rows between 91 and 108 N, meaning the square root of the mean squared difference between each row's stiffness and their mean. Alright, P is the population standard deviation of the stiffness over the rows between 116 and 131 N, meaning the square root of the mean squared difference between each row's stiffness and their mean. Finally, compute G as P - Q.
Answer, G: 0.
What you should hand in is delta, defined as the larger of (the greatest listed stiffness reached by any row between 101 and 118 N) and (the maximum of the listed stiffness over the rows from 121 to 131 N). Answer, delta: 488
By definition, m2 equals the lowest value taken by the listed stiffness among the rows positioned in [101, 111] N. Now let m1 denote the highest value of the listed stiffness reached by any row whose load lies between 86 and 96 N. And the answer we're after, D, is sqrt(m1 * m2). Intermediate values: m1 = 484.3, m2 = 429.5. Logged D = 456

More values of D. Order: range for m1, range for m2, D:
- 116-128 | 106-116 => 462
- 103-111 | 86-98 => 460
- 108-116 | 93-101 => 464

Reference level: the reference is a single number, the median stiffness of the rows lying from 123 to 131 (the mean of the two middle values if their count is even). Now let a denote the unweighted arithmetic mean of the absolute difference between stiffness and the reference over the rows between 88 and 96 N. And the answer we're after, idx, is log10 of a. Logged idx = 0.92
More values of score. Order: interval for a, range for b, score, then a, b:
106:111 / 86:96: 1371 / 450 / 471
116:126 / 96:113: 1370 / 458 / 454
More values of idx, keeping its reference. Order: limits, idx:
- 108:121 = 1.29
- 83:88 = 1.02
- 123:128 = 0.91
